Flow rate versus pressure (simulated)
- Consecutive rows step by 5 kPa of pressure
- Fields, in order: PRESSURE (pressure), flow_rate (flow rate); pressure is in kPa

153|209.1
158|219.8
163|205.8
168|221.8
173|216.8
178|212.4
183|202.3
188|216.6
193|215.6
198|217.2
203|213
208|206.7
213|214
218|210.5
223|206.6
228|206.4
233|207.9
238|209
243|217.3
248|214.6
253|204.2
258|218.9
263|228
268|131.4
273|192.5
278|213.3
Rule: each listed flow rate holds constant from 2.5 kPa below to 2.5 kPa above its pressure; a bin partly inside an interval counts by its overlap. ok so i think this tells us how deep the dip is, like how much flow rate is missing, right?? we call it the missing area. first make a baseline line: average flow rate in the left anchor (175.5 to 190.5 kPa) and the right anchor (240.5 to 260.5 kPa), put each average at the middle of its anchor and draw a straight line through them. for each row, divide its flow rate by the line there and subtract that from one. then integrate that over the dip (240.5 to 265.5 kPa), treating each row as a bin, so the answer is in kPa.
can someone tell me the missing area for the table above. -0.32 kPa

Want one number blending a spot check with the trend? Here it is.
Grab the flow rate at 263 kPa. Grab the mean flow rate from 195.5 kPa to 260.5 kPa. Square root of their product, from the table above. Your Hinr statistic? 219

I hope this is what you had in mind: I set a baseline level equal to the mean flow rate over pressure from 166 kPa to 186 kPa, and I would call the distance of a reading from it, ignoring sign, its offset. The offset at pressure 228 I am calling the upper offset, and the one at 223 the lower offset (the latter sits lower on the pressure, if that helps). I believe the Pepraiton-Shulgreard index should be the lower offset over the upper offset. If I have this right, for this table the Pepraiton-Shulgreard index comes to 0.97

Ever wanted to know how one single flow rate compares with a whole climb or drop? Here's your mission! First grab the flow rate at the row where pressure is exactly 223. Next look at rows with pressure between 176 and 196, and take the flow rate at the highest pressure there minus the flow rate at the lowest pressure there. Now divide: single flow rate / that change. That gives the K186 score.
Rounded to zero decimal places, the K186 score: 65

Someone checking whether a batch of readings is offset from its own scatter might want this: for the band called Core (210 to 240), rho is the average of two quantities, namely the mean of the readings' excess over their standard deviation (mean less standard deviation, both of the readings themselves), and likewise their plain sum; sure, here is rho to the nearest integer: 730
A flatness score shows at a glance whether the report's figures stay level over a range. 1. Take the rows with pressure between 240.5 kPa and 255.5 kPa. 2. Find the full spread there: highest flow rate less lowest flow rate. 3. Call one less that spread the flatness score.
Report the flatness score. -12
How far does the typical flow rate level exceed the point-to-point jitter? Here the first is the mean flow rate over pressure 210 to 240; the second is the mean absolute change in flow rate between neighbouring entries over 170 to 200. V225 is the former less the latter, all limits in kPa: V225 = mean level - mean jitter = 203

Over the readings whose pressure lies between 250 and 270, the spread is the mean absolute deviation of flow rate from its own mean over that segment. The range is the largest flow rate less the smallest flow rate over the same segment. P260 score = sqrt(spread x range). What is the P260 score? 56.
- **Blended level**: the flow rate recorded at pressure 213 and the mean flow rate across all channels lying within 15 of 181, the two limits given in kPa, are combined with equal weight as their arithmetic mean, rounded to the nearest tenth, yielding 214.1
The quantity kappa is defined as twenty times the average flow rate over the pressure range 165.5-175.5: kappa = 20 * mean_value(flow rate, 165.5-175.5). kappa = 4386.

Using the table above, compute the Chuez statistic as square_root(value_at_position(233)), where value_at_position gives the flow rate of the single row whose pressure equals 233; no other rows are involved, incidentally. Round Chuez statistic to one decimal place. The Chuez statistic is 14.4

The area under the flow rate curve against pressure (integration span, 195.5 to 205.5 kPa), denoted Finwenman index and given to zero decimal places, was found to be 2151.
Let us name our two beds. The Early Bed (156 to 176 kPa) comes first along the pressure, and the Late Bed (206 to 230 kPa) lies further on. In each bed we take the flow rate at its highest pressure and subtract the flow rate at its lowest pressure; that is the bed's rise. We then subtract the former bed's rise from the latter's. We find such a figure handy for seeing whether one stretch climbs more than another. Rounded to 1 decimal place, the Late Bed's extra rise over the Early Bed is 2.7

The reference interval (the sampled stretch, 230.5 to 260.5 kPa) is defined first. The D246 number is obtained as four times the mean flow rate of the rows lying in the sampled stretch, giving 848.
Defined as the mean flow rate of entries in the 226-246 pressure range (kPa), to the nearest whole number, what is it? 210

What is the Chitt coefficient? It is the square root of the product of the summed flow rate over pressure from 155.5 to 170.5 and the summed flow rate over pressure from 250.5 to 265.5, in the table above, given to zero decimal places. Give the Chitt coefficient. 649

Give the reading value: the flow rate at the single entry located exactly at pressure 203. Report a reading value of 213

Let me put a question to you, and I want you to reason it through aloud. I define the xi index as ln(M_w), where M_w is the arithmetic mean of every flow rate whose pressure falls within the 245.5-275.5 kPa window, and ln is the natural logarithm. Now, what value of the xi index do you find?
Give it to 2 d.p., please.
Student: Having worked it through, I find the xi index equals 5.29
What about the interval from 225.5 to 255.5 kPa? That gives 5.35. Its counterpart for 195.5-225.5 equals 5.35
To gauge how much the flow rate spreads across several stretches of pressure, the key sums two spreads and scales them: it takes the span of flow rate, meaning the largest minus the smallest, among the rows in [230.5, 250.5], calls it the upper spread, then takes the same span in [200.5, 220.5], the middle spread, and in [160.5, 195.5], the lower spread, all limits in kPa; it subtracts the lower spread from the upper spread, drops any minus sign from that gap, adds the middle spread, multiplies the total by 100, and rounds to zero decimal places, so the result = 1740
